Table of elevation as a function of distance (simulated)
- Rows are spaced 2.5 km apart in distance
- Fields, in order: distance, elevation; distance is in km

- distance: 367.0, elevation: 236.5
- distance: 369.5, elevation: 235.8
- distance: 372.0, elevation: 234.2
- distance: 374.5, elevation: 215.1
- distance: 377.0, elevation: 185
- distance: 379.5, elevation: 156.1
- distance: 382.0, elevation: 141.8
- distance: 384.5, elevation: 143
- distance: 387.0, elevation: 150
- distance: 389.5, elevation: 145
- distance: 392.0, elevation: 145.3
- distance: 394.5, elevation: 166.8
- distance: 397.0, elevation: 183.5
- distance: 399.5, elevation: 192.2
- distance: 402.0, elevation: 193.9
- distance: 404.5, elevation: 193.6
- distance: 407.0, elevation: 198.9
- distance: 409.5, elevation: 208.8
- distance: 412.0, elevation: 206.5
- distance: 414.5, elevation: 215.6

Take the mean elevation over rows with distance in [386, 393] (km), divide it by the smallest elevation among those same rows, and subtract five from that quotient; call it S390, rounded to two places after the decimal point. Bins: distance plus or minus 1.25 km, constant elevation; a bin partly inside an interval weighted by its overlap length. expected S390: -3.99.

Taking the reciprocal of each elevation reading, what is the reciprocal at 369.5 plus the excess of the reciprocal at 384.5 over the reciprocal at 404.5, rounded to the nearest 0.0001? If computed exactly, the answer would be 0.0061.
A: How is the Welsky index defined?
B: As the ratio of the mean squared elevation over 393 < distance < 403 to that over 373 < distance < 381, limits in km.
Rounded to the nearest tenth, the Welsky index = 1.0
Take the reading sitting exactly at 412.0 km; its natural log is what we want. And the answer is 5.33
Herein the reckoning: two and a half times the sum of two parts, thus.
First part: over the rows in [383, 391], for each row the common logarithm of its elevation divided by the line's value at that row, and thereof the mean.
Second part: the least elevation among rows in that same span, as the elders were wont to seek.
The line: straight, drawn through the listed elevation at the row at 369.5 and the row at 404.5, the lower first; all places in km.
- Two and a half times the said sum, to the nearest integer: 357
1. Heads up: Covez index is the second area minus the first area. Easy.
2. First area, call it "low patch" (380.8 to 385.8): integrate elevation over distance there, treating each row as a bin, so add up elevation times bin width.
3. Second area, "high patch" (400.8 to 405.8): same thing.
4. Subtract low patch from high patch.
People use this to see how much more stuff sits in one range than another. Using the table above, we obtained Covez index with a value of 257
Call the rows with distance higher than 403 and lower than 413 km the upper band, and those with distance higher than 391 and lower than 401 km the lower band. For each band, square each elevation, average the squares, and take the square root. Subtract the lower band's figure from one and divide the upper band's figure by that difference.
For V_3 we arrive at -1.18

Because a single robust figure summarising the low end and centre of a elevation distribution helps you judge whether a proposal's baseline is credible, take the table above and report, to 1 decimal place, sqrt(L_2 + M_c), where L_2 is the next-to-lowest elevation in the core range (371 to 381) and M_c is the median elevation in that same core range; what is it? 19.6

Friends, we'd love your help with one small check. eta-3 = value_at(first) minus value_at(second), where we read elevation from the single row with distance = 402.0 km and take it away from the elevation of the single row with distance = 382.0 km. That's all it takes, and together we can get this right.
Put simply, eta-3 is -52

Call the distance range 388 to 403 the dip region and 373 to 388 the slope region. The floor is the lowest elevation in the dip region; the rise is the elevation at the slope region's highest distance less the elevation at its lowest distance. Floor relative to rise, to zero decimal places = -2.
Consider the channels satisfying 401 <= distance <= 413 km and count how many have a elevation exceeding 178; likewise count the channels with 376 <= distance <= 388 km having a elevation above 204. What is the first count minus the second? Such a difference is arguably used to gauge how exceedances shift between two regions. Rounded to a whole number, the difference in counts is 5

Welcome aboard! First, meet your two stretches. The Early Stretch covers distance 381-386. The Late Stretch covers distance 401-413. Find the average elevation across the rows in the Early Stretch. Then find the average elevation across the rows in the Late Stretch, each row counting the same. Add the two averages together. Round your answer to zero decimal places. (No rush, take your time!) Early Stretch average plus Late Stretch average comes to 343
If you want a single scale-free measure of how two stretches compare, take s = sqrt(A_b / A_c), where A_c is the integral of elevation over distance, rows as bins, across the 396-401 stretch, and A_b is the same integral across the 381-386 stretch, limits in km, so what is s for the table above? 0.87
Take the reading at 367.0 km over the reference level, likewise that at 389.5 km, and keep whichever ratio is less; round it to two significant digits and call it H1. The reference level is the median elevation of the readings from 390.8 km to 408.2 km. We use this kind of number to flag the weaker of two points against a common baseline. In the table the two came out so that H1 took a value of 0.75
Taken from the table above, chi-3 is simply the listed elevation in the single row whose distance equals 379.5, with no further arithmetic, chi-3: 156.1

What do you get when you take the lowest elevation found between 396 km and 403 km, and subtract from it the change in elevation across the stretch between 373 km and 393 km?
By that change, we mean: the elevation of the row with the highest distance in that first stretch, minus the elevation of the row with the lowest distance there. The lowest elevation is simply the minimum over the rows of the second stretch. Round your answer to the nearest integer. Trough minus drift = 253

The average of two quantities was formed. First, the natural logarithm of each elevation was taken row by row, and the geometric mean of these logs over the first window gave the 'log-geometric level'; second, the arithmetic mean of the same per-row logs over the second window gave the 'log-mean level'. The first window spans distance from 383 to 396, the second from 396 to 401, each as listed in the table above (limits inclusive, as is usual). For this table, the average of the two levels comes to 5.12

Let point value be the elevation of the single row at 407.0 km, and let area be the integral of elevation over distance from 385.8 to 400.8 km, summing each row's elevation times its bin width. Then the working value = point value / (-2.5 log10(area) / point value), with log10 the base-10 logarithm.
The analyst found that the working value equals -4667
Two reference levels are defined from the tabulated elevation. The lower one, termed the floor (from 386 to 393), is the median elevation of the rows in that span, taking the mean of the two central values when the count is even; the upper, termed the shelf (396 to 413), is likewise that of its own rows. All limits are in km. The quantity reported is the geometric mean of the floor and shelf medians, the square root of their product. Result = 168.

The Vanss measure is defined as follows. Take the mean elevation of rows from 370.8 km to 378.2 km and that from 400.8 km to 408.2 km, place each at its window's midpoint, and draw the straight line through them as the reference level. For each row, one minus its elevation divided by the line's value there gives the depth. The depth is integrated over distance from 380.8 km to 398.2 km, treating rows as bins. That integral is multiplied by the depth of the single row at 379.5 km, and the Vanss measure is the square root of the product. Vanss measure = 1.0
